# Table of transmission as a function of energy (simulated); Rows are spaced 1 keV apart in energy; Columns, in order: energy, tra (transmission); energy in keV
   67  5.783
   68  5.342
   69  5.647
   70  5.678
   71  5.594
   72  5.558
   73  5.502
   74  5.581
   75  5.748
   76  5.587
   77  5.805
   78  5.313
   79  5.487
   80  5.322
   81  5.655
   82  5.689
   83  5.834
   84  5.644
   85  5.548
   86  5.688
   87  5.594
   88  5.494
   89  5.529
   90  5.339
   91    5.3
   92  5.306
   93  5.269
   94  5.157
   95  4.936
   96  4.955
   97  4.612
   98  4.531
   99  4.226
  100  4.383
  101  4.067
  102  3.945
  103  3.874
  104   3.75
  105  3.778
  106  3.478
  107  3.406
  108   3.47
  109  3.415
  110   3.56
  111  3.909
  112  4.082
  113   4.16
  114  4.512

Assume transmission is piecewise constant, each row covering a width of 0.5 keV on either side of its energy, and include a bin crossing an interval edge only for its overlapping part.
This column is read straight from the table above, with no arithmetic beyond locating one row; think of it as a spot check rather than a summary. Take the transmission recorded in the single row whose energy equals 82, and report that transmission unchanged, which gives 5.689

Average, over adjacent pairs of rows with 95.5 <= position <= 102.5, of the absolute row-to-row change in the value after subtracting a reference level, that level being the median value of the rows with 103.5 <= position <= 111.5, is 0.22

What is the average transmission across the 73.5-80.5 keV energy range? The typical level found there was 5.5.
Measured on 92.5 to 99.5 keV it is 4.8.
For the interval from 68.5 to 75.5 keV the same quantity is 5.6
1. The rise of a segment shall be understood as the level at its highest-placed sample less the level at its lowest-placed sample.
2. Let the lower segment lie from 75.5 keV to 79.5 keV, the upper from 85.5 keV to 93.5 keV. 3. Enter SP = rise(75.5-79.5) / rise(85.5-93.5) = 0.2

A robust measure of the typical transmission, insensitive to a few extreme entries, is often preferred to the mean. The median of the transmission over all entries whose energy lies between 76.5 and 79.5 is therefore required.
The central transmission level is 5.5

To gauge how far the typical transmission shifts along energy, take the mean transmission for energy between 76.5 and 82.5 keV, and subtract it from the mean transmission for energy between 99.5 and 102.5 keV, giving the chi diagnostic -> -1.4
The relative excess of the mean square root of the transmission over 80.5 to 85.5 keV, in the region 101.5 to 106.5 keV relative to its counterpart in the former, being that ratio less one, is -0.19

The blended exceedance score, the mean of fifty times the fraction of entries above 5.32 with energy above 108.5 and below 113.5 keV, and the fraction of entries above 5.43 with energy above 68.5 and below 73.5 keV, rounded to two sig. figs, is 0.50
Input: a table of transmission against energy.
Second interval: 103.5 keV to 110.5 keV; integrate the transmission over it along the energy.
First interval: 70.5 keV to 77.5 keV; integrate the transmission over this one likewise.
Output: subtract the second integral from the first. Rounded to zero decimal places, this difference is 15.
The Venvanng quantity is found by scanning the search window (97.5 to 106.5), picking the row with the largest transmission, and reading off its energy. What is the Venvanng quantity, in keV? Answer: 98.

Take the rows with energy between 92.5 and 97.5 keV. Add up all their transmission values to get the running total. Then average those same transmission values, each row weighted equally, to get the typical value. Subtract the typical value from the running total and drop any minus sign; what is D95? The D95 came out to 20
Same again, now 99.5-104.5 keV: 16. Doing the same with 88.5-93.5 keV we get 21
